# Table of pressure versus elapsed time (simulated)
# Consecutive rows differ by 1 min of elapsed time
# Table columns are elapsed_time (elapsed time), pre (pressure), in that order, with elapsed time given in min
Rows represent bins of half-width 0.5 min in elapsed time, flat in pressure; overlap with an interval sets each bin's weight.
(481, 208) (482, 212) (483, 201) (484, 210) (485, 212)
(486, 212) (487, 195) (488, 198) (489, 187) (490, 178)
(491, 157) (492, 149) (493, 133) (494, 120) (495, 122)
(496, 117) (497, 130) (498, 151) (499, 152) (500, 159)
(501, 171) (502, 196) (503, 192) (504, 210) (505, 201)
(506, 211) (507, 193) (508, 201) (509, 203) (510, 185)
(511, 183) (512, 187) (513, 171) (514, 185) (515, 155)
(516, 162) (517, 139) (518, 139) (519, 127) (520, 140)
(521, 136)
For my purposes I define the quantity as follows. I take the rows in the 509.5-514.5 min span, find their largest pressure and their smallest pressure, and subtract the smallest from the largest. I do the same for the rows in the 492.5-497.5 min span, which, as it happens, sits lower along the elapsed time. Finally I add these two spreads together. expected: 32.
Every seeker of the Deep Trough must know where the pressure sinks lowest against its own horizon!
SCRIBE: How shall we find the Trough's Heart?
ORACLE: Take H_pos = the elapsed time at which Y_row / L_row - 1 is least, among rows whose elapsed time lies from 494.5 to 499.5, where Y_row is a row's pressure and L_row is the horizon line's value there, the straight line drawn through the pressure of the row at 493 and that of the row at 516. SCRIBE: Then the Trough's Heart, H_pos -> 496 min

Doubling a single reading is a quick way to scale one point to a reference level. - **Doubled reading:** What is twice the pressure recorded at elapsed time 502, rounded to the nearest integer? 392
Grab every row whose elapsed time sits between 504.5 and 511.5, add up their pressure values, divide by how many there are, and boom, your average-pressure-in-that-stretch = 197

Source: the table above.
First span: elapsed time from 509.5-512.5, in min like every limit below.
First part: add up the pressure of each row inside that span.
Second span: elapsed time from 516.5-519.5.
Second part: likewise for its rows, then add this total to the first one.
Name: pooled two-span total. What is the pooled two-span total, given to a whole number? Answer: 960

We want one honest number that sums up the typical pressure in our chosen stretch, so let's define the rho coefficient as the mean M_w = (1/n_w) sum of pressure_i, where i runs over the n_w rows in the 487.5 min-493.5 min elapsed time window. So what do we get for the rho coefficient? 167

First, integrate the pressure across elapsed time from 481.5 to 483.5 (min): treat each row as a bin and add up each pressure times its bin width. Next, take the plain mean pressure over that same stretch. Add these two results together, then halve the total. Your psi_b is 310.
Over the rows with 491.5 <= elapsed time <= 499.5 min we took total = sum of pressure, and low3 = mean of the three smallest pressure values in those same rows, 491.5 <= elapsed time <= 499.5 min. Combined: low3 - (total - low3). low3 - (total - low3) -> -835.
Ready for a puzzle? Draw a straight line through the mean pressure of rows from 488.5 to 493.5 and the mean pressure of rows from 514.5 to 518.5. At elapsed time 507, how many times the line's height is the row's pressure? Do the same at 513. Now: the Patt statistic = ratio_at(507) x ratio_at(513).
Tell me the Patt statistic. 1.4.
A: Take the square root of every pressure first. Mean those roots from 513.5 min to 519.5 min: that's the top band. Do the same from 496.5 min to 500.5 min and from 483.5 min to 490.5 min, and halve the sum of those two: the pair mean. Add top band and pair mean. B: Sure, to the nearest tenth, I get 25.4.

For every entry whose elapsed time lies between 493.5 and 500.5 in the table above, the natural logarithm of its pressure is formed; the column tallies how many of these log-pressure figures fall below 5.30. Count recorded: 7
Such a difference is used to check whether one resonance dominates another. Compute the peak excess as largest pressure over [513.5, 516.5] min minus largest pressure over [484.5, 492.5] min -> -27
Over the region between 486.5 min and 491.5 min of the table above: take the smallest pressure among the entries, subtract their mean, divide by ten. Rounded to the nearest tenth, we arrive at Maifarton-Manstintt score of -2.6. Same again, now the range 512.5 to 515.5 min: -1.5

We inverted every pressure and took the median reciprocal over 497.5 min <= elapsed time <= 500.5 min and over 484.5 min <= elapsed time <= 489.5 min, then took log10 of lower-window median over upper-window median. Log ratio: -0.11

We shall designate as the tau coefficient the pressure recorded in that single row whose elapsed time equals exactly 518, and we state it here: 139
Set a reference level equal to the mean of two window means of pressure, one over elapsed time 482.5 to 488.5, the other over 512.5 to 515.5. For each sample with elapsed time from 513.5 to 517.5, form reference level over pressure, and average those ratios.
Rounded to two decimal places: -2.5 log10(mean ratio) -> -0.18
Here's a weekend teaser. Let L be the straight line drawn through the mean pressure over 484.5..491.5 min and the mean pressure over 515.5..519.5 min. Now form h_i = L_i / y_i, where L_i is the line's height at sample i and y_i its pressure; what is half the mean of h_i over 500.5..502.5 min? 0.46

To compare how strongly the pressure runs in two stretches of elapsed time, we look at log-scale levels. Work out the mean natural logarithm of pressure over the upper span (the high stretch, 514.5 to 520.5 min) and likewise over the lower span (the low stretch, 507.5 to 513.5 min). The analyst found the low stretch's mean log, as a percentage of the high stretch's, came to 105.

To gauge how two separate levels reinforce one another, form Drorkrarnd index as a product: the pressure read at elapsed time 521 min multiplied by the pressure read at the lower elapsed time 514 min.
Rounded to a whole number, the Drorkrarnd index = 25160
